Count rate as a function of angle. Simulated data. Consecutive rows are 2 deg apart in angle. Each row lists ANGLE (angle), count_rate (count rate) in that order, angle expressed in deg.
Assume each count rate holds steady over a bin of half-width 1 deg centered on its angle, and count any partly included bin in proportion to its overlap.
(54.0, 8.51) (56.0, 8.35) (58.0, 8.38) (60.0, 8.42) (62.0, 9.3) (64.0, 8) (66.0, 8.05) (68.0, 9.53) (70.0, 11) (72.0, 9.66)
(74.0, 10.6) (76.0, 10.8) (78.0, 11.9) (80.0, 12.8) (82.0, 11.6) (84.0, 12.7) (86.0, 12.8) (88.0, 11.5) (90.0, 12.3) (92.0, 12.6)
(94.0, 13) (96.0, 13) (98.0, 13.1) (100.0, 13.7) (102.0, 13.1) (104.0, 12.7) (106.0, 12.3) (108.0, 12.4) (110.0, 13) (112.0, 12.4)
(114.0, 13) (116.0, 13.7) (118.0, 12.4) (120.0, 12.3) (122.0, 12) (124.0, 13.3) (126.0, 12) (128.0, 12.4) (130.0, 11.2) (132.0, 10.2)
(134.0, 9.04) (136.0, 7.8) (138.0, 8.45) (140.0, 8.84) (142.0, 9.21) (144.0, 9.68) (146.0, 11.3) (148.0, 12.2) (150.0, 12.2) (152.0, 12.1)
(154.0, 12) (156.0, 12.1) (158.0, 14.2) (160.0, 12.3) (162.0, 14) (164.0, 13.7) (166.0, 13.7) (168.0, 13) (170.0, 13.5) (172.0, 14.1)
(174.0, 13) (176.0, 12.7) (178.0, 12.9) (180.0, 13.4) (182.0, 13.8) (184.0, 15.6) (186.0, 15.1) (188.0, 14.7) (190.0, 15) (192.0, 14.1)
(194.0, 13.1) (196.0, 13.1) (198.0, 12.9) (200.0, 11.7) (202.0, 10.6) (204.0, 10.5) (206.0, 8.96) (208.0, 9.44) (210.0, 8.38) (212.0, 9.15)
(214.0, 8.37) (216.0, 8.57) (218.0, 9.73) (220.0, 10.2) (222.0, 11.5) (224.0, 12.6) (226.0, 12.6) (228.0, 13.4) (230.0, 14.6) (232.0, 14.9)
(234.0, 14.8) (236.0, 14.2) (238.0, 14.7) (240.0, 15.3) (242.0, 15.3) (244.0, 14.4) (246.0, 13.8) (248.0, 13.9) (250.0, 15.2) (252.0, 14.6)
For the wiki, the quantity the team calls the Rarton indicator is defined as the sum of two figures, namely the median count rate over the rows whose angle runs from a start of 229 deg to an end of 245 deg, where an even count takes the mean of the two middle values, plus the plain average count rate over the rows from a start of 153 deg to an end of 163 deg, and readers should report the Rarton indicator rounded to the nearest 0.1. 27.7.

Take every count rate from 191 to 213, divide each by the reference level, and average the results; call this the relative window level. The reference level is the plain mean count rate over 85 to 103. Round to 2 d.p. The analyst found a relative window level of 0.87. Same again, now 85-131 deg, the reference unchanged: 0.99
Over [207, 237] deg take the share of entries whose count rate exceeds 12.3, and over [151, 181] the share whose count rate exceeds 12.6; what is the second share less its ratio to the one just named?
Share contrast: -0.8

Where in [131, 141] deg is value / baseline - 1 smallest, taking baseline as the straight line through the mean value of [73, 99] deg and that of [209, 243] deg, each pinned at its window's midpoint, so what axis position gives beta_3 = 136.0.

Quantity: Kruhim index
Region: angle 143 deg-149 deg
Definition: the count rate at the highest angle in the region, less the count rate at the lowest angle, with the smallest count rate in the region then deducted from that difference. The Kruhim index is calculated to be -7.2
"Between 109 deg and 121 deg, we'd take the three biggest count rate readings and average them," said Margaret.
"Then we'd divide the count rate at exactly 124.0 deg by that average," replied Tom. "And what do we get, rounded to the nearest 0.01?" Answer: 1.01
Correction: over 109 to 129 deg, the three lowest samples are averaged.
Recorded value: 12.1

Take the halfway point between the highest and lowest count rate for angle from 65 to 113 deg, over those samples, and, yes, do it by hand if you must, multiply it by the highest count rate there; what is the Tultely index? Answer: 149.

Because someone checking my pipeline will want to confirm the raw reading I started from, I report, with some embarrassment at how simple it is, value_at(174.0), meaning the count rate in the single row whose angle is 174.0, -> 13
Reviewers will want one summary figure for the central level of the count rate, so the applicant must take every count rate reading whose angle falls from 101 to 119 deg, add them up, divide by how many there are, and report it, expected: 12.8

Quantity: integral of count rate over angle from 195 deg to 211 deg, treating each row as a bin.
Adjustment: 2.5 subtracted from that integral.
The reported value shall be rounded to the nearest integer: 169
